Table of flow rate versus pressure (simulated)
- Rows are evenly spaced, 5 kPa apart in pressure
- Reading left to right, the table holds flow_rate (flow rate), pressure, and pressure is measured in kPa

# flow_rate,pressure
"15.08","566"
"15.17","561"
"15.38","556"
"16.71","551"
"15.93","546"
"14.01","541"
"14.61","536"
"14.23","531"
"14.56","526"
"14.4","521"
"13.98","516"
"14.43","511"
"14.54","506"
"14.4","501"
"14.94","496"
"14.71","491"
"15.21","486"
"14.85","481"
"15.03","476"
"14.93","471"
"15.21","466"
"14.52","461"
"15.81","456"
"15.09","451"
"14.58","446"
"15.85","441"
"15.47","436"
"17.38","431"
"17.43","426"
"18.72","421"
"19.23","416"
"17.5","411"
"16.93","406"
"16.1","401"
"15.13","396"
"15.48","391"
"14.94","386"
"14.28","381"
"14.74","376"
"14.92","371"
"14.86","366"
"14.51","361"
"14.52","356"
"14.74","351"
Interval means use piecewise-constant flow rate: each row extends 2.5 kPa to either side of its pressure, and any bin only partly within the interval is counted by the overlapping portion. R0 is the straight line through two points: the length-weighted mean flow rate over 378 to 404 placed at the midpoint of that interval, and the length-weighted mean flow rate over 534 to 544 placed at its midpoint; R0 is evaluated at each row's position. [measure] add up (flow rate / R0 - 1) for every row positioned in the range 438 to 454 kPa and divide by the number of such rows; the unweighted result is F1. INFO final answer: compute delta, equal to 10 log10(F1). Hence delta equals -17.4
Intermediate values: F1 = 0.018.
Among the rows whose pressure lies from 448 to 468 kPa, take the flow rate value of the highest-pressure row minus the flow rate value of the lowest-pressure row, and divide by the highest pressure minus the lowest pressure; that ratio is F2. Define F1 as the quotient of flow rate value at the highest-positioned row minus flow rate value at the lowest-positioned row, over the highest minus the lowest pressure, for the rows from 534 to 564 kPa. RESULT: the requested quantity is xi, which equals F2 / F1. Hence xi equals 0.4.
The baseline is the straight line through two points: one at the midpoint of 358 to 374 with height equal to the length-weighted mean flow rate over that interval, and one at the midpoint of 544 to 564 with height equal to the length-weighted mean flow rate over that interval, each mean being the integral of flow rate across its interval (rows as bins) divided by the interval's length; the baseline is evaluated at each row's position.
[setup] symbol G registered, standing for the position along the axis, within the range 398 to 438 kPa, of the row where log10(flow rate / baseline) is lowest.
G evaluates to 436 kPa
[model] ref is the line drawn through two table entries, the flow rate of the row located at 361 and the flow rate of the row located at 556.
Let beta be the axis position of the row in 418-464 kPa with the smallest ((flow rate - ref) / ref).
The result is 461 kPa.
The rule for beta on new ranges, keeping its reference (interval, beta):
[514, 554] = 541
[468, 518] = 516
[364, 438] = 381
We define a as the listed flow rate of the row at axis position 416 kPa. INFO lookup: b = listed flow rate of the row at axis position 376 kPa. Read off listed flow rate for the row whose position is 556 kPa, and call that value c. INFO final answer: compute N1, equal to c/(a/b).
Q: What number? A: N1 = 12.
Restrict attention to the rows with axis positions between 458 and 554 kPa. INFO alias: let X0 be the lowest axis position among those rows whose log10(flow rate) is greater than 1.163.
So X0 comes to 466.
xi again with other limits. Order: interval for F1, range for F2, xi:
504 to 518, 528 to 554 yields -2.2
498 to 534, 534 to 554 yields -24.7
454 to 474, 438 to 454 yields 1.3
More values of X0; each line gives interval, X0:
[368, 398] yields 371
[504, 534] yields 526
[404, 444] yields 406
